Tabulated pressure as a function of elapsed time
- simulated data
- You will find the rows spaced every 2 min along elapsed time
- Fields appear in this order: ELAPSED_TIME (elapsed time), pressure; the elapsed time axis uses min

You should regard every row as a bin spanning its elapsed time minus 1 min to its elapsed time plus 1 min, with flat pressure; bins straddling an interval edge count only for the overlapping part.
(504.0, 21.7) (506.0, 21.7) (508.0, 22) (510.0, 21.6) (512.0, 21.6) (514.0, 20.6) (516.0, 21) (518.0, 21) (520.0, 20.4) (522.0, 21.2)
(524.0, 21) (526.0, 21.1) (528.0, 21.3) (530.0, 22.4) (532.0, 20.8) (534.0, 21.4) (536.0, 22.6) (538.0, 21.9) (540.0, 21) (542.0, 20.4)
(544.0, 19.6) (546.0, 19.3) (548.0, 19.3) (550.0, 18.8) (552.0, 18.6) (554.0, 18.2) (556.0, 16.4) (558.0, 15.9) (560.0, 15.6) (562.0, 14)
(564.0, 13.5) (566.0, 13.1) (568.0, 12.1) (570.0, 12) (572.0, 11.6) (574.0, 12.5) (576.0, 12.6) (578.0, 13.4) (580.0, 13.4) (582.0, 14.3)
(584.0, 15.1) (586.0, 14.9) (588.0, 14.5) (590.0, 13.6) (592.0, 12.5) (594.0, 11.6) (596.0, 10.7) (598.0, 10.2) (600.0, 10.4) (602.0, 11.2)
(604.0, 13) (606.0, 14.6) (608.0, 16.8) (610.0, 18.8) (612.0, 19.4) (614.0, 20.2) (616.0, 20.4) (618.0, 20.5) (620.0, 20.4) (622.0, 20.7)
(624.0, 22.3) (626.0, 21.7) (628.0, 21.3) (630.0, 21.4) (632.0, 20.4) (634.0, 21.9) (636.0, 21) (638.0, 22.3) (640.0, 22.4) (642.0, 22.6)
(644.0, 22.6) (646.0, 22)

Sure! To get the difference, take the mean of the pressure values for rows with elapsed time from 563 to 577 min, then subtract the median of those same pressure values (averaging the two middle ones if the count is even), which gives 0.0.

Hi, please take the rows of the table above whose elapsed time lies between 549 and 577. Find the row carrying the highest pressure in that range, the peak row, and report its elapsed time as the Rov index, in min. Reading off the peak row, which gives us 550.0 min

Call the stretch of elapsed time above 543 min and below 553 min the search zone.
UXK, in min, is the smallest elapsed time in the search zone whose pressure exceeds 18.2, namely 544.0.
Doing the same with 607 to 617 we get 610.0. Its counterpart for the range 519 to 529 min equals 520.0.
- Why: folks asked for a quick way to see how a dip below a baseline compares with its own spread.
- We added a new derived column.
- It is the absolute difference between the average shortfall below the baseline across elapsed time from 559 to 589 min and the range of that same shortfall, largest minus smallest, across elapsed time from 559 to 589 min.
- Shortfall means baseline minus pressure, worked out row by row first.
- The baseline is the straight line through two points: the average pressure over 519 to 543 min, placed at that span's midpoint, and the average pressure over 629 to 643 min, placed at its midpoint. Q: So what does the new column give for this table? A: 3.9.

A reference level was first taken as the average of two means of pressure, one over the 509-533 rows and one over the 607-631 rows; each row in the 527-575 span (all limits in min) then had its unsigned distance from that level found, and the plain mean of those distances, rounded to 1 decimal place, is 3.7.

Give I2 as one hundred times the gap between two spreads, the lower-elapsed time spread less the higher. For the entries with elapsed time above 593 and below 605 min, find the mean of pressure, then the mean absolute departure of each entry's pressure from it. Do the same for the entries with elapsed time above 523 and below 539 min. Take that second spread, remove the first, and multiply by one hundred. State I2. -20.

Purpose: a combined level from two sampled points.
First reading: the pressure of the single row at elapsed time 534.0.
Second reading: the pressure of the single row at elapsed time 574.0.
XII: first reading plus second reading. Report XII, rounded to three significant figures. 33.9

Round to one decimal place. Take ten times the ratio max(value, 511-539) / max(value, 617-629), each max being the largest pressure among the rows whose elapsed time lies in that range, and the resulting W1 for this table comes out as 10.1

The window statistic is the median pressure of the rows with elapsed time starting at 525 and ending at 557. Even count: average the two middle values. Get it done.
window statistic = 21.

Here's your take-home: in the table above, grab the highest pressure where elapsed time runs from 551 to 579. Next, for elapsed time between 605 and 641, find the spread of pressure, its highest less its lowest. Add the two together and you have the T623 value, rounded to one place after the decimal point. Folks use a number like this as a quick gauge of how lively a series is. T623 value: 26.4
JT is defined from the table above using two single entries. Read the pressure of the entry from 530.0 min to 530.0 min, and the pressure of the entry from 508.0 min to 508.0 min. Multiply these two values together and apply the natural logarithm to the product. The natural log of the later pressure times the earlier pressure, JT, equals 6.2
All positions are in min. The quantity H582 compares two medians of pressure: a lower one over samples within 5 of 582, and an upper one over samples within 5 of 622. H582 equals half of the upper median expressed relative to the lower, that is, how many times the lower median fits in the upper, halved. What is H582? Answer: 0.7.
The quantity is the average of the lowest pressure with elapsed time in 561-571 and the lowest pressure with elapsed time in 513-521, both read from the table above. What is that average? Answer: 16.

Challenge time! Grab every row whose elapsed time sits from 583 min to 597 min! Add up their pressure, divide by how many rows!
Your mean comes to 13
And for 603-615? 17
